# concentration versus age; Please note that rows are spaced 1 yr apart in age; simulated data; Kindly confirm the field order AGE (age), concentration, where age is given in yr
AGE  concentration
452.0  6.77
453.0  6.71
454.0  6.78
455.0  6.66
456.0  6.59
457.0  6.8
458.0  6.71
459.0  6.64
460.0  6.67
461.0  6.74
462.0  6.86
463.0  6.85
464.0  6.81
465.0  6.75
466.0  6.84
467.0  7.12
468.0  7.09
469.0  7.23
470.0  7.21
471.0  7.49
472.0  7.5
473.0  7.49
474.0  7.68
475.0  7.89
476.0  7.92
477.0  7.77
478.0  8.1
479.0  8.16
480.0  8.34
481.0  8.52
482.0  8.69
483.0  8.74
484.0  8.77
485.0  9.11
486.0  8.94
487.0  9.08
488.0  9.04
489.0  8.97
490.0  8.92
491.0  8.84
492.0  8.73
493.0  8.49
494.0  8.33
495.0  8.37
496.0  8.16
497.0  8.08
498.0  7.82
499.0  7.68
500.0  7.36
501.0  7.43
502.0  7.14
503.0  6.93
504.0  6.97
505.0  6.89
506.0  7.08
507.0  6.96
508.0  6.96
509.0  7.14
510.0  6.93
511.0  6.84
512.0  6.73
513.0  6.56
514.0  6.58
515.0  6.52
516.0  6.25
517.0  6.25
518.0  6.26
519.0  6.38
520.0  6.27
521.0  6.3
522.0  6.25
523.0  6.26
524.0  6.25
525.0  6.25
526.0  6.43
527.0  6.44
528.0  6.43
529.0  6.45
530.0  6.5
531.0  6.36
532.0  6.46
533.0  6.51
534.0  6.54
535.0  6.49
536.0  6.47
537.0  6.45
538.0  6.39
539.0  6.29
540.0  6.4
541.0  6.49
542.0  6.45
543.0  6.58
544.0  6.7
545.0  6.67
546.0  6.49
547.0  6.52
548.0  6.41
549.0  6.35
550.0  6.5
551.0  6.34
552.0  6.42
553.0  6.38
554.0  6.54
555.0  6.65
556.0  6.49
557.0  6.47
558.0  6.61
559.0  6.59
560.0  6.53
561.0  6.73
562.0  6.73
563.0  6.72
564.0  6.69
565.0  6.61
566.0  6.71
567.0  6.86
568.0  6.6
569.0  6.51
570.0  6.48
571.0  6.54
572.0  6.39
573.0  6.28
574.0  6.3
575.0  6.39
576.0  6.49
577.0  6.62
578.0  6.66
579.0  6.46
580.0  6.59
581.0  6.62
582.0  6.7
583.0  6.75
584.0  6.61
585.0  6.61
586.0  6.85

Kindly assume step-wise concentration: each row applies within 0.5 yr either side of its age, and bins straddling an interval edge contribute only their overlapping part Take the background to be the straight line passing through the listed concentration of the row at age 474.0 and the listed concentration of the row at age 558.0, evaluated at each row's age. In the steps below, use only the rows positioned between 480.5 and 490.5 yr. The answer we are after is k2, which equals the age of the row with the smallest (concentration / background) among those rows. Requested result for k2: 481.0 yr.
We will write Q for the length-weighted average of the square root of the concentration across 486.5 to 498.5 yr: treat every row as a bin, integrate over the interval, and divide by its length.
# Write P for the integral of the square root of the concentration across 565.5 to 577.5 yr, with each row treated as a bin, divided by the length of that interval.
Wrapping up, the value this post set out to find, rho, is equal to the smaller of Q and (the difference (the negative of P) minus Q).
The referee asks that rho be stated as -5.48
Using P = 2.55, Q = 2.93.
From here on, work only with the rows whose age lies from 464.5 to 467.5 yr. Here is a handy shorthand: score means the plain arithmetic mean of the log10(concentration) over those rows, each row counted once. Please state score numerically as 0.839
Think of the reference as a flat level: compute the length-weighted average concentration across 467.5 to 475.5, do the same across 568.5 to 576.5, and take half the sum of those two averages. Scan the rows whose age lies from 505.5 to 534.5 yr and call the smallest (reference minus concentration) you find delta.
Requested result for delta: -0.2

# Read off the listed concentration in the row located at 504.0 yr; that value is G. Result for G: 6.97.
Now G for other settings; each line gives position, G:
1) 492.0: 8.73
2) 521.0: 6.3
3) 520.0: 6.27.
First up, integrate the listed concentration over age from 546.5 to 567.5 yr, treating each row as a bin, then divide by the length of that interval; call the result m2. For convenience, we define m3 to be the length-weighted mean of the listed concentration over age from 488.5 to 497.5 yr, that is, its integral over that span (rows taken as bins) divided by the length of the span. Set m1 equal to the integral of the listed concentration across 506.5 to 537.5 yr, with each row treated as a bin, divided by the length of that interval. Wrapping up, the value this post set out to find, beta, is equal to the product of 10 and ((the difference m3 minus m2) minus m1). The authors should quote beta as -45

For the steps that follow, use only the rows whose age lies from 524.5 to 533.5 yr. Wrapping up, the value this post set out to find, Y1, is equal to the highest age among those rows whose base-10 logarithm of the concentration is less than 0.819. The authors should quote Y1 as 533.0 yr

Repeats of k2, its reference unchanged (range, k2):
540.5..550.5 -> 549.0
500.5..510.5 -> 505.0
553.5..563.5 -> 557.0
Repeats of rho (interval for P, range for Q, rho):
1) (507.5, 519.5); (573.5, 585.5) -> -5.13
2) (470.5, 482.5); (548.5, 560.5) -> -5.37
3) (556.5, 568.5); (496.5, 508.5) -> -5.28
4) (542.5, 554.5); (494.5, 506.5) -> -5.28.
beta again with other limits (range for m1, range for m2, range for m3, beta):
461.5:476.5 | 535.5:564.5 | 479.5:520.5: -61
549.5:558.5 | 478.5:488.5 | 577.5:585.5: -86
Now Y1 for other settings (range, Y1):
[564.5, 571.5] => 571.0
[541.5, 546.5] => 546.0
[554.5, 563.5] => 560.0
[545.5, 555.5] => 554.0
